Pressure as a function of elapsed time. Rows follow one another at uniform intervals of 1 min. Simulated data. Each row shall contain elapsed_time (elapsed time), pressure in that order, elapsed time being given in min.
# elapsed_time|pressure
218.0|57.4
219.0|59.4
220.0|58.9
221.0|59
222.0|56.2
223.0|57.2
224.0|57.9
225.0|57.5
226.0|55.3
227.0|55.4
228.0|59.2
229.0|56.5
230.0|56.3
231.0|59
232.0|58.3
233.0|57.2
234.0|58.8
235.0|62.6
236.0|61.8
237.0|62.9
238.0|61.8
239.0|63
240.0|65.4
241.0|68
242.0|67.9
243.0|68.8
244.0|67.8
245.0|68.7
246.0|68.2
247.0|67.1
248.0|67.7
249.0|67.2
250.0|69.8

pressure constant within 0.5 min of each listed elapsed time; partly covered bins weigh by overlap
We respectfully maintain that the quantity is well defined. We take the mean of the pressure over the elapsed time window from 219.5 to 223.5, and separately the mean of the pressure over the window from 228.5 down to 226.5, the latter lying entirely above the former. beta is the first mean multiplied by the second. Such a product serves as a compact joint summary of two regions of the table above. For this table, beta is 3313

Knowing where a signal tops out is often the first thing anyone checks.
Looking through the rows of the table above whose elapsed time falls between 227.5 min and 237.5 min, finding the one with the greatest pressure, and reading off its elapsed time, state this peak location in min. 237.0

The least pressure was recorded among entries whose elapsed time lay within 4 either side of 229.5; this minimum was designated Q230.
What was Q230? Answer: 55.3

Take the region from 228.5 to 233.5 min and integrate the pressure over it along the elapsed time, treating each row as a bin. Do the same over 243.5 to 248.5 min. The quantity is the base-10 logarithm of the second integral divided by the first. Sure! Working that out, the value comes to 0.073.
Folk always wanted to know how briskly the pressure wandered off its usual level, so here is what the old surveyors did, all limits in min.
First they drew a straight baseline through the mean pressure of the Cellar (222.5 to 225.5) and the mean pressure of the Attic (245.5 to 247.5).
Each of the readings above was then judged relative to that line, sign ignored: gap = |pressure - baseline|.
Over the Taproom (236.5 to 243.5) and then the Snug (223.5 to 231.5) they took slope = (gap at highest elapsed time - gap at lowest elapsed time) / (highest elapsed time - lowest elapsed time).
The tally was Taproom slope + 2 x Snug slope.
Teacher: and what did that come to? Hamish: 1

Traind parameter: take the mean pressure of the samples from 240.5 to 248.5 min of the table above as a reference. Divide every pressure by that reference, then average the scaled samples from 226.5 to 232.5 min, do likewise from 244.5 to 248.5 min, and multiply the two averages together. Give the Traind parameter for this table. 0.84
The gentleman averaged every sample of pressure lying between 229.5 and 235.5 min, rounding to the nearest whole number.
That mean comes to 59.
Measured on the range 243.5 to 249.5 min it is 68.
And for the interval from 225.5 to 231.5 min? 57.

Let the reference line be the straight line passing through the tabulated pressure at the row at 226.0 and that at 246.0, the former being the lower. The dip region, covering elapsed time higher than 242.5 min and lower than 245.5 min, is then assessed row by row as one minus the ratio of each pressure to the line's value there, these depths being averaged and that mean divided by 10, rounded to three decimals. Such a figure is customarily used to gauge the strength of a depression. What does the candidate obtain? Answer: -0.002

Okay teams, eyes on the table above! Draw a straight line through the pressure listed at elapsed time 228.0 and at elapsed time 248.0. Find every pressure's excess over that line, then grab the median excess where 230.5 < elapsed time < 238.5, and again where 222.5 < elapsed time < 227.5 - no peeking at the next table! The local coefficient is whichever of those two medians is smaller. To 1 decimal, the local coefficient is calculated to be -1.6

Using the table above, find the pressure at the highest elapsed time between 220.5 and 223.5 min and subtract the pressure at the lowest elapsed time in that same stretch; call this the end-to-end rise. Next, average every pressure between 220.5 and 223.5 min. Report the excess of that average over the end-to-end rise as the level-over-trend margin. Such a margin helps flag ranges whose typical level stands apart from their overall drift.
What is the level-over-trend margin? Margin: 59.3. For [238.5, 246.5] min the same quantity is 62.0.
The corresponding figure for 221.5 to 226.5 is 57.7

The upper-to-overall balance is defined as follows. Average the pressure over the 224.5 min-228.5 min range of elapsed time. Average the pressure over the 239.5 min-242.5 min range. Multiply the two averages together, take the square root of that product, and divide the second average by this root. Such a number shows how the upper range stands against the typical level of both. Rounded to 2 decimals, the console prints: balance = 1.09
